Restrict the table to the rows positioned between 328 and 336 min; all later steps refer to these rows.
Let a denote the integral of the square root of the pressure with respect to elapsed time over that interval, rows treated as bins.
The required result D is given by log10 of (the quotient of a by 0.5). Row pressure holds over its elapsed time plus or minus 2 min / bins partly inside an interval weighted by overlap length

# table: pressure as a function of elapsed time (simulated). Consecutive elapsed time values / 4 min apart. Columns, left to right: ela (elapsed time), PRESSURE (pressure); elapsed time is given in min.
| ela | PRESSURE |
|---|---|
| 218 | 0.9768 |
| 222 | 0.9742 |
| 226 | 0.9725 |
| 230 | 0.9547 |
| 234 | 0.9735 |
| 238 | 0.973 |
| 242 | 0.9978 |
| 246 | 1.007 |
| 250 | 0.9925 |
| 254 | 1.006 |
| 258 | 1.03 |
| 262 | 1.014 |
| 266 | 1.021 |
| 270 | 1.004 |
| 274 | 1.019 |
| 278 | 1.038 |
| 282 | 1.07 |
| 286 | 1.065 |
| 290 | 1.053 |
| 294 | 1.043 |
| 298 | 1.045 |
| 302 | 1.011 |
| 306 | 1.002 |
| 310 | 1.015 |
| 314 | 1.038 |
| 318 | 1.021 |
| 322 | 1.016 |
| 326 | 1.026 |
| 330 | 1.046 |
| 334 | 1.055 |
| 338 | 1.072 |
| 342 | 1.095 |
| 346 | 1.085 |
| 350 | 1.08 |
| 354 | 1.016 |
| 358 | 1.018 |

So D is 1.215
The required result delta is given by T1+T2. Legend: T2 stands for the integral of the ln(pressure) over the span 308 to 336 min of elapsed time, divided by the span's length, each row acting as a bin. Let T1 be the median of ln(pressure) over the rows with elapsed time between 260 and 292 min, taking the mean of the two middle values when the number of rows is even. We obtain 0.059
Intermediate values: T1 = 0.03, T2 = 0.03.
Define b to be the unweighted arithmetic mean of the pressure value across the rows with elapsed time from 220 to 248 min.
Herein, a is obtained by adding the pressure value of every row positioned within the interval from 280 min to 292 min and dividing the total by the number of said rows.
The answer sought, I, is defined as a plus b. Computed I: 2.04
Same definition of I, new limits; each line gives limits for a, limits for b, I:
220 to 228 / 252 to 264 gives 1.99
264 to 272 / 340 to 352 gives 2.10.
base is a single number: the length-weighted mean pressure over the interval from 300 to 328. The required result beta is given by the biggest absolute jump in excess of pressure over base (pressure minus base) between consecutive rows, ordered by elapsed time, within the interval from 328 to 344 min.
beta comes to 0.0230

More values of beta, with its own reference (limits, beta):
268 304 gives 0.0340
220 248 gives 0.0248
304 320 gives 0.0230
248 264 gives 0.0240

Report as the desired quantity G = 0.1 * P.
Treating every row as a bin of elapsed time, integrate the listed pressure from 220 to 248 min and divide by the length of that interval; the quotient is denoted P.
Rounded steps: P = 0.98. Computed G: 0.098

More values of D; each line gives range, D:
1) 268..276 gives 1.207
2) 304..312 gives 1.206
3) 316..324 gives 1.208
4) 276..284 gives 1.216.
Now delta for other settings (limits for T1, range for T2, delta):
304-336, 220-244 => -0.003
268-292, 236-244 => 0.030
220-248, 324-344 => 0.030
